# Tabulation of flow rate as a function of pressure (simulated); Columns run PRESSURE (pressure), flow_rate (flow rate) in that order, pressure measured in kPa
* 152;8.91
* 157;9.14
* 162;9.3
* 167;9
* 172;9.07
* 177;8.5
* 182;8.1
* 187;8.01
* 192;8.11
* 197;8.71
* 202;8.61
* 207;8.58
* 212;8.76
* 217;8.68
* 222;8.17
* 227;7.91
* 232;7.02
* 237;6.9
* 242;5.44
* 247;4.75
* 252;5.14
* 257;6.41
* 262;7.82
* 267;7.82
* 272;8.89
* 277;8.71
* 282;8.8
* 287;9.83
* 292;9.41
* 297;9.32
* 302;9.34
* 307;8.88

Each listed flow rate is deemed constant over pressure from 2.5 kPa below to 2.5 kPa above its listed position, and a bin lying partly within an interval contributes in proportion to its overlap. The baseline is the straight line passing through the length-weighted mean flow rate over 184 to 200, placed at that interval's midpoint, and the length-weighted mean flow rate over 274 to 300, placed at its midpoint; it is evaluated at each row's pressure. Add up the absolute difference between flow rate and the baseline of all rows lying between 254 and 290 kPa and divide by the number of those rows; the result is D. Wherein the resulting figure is 0.9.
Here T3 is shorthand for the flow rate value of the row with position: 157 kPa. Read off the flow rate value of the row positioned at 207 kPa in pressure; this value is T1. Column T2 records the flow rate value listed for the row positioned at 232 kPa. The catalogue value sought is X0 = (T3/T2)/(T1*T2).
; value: 0.0216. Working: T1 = 8.58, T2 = 7.02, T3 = 9.14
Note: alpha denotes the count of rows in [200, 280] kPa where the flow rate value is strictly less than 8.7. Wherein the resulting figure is 13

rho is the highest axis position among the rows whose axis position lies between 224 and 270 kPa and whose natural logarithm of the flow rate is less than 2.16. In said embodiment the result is 267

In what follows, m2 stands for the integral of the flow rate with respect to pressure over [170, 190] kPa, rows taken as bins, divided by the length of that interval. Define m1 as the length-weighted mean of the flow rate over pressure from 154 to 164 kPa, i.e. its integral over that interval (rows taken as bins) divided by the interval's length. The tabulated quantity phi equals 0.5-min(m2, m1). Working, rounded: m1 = 9.2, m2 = 8.40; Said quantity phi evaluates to -7.9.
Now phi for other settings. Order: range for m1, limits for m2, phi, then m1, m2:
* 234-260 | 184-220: -5.3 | 5.8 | 8.48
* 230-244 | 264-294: -6.0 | 6.5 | 8.88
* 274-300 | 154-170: -8.6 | 9.2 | 9.14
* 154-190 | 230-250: -5.5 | 8.7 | 5.98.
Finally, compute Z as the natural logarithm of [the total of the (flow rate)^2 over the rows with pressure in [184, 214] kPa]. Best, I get 6.1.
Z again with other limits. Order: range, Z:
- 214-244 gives 5.8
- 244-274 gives 5.7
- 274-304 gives 6.2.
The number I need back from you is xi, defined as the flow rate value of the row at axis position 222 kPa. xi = 8.17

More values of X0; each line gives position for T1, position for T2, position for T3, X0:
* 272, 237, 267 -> 0.0185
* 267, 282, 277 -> 0.0144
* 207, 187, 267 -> 0.0142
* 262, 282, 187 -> 0.0132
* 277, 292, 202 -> 0.0112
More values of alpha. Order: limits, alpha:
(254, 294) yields 3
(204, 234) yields 5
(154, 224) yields 8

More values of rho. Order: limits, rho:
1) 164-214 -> 207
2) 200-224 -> 222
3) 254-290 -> 267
